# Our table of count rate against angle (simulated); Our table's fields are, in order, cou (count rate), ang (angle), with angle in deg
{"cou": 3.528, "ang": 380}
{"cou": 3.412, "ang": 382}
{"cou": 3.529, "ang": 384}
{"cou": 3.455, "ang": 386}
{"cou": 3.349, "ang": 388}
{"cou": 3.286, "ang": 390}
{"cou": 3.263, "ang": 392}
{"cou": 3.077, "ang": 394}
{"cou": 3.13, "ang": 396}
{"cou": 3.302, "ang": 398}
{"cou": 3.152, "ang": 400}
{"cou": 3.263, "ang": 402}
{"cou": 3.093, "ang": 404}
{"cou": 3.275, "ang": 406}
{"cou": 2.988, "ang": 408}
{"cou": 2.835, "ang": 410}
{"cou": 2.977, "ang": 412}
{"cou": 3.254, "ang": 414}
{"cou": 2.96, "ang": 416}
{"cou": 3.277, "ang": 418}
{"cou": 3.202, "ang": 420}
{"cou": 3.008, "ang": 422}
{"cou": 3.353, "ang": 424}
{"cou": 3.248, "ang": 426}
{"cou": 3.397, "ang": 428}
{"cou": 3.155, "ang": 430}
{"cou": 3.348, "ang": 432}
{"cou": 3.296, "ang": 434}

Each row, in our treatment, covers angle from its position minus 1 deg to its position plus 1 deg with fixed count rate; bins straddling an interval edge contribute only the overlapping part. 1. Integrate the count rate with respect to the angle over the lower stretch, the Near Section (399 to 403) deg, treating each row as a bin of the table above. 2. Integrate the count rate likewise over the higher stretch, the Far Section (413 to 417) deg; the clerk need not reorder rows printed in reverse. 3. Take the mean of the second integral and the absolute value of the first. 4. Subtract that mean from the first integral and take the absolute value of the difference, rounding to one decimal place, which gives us 0.2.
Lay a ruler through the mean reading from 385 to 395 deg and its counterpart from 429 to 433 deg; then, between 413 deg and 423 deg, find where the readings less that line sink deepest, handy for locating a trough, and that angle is 416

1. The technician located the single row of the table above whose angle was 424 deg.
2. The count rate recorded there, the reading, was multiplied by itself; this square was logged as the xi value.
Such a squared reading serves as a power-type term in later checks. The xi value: 11.2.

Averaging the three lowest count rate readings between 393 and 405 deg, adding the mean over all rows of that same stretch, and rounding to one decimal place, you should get 6.3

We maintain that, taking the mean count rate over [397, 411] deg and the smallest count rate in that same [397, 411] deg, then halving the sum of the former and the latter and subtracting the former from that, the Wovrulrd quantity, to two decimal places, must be -0.15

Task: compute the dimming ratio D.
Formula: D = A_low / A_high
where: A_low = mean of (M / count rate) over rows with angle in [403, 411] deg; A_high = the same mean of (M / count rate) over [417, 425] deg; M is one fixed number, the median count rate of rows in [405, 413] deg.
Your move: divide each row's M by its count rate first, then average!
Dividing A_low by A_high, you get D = 1.05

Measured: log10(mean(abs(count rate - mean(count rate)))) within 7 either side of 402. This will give -1.03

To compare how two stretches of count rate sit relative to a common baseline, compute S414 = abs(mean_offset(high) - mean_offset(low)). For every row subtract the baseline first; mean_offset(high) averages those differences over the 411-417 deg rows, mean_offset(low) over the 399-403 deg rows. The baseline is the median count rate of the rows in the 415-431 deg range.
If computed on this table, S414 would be 0.14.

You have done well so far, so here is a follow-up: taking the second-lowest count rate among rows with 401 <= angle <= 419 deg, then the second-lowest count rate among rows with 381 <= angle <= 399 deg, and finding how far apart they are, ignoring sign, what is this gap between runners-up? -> 0.17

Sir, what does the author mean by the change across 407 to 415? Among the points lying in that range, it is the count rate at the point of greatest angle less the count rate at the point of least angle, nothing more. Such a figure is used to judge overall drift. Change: 0.3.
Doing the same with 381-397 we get -0.3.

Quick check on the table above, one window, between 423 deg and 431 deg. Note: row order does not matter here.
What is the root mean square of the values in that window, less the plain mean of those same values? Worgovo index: 0.0013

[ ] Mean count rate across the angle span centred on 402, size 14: 3.17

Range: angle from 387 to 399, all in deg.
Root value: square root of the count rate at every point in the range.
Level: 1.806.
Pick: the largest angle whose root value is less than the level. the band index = 396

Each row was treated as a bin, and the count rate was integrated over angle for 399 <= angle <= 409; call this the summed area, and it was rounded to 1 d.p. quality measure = 31.5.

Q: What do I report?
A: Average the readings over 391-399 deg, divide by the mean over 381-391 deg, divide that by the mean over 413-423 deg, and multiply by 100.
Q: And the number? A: 29.9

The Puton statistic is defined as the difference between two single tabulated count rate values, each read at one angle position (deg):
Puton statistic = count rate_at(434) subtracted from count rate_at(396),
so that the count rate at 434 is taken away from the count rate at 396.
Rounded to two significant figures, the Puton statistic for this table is -0.17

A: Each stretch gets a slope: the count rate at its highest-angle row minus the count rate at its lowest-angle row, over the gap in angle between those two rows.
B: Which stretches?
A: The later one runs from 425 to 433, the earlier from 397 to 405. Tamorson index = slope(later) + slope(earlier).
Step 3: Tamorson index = -0.018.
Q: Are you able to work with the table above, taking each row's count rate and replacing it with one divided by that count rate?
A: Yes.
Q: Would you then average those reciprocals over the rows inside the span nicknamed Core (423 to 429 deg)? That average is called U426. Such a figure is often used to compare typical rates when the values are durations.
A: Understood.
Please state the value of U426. 0.300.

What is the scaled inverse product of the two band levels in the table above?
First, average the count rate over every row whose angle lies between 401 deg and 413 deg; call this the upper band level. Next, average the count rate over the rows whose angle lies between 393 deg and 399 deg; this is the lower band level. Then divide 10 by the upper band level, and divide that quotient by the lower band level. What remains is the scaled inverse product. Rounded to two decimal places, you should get 1.03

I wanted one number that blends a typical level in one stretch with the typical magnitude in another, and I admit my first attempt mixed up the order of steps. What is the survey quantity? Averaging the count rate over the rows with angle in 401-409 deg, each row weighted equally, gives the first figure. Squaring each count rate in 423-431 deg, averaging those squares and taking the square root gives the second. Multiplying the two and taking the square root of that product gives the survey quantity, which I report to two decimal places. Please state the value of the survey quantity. 3.22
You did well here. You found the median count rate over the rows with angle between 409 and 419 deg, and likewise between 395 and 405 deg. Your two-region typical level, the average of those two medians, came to 3.06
